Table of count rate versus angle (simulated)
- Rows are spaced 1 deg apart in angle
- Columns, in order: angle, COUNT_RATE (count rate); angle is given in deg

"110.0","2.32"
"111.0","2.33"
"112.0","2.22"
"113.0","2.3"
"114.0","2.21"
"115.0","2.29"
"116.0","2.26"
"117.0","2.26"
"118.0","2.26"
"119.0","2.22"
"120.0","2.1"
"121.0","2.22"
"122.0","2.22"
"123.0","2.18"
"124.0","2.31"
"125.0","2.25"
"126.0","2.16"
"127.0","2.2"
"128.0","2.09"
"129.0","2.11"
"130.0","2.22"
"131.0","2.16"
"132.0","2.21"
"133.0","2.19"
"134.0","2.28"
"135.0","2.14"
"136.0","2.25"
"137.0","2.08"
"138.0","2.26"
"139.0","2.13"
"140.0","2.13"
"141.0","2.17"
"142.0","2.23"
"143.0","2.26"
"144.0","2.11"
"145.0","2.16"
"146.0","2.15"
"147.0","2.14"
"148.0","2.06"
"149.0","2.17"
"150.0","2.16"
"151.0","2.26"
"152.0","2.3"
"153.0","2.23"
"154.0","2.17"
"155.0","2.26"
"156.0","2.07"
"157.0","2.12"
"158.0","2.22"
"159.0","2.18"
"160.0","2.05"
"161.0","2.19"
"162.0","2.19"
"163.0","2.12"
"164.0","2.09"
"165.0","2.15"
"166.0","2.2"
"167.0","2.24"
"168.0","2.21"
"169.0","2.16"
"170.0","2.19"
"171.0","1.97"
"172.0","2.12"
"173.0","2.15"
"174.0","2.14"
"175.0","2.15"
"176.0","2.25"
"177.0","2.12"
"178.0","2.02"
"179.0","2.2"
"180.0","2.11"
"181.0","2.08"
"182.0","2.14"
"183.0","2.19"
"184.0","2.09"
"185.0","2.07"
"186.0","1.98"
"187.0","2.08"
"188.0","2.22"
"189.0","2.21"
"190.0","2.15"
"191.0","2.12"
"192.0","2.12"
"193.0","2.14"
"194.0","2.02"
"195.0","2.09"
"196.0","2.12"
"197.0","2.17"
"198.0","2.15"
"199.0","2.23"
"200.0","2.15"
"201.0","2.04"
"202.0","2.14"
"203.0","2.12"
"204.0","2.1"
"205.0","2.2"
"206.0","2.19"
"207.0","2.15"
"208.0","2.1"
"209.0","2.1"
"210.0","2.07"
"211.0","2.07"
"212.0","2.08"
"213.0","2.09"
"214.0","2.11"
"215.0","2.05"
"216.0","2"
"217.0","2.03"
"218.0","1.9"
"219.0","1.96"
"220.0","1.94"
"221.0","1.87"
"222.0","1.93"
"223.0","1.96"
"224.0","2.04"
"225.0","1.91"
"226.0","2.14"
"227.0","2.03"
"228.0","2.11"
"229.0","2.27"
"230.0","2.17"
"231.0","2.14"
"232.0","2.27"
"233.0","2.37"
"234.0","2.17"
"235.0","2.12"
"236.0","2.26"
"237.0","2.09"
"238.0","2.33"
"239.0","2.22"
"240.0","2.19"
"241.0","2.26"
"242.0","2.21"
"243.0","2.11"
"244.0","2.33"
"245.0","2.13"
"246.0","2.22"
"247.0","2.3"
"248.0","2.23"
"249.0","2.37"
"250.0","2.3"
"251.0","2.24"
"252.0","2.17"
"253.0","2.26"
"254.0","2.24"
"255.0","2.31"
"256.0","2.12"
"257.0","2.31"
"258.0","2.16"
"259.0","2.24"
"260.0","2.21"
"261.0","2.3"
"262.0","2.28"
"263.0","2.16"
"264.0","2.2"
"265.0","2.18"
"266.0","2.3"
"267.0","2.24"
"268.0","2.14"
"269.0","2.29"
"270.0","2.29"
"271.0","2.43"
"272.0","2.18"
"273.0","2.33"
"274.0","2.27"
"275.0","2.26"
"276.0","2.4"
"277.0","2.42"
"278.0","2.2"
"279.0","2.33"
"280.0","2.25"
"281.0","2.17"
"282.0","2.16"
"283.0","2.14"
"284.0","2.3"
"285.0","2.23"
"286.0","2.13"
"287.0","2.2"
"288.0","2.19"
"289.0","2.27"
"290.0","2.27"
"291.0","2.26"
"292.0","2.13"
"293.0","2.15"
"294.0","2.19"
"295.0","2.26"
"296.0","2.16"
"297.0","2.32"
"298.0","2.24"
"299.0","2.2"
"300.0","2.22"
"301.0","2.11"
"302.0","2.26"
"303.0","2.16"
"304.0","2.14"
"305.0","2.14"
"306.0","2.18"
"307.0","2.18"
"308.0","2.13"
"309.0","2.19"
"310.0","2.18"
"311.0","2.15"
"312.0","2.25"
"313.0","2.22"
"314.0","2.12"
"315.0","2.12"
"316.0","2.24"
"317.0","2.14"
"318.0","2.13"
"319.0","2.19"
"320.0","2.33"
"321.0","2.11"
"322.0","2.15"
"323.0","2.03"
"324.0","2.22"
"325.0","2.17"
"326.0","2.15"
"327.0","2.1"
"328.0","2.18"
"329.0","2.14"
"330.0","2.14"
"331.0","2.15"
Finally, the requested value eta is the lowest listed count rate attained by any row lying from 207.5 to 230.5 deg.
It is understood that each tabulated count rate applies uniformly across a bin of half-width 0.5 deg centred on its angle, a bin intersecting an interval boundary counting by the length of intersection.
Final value 1.87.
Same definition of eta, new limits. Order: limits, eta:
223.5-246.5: 1.91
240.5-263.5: 2.11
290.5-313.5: 2.11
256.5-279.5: 2.14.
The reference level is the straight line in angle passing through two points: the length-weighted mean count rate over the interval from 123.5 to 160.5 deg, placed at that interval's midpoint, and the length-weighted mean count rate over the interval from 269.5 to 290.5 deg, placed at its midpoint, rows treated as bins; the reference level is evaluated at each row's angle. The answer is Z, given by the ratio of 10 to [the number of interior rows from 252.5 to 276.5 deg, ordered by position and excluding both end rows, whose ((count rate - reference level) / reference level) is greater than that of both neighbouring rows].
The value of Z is 1.11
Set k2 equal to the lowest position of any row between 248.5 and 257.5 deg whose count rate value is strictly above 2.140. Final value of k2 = 249.0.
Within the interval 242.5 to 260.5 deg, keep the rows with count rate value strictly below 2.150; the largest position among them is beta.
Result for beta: 256.0 deg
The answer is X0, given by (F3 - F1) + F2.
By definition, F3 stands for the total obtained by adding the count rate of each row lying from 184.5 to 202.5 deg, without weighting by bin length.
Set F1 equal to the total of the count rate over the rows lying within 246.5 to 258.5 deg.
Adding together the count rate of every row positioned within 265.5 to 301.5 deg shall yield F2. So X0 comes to 92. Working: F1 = 27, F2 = 81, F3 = 38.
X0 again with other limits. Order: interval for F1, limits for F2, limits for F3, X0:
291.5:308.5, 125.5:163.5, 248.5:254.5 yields 59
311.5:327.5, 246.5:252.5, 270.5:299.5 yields 44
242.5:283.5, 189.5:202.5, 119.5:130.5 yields -40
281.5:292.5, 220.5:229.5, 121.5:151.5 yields 59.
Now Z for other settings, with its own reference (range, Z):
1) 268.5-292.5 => 1.43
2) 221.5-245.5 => 1.25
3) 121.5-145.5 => 1.25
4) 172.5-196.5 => 2.00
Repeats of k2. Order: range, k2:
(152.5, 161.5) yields 153.0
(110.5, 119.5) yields 111.0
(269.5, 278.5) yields 270.0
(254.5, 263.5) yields 255.0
